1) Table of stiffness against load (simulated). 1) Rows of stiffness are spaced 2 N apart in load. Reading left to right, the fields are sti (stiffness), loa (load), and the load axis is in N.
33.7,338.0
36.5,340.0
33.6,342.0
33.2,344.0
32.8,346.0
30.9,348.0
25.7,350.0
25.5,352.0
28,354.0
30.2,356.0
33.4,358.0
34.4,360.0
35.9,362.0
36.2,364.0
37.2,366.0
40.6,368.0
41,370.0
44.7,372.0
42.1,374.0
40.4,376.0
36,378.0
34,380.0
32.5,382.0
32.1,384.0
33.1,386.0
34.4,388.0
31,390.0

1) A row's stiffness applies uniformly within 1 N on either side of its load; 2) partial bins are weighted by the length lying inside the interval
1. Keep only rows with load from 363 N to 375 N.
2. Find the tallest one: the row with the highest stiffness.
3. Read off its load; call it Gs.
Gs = 372.0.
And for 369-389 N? 372.0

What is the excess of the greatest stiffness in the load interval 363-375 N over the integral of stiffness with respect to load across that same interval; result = -439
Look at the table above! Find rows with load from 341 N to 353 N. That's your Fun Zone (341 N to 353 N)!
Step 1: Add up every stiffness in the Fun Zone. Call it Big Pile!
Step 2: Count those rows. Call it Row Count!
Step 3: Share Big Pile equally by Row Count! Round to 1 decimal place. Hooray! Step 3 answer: 30.3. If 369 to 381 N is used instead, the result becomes 39.7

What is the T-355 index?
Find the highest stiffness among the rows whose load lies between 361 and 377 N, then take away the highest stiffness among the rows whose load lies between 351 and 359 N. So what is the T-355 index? 11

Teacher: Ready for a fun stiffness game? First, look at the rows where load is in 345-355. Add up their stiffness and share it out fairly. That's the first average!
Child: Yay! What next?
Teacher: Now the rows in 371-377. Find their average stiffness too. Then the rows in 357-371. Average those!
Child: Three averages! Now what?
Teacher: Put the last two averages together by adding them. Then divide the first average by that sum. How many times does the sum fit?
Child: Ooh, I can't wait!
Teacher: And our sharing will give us 0.36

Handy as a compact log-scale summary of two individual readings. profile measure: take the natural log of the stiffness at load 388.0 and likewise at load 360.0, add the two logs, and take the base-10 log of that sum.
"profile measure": 0.850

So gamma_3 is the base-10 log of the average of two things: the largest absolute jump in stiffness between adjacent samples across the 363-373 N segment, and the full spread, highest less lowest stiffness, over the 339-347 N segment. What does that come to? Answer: 0.57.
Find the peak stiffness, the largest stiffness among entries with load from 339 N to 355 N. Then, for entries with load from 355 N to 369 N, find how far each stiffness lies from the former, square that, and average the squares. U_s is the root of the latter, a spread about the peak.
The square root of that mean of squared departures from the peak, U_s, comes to 3.2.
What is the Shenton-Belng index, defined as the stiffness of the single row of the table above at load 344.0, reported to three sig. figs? 33.2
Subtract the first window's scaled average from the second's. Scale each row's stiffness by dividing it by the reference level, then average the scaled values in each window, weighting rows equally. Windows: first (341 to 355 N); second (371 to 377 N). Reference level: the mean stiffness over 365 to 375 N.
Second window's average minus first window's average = 0.30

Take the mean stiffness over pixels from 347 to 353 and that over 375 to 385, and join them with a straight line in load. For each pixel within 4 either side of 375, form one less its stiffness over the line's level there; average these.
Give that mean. -0.21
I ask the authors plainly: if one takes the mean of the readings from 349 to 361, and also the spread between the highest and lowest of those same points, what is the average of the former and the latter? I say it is 19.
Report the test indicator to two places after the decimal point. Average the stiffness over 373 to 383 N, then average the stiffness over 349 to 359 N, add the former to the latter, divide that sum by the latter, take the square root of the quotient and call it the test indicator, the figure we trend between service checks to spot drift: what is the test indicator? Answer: 1.52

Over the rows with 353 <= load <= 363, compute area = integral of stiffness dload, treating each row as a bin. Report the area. 324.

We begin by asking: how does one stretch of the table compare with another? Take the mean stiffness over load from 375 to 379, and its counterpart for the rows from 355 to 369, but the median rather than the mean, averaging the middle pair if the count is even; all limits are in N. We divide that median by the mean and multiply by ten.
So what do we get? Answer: 9.4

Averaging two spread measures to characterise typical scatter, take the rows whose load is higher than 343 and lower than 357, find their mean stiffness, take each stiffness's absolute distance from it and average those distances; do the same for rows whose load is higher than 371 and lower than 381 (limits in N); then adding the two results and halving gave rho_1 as 3.1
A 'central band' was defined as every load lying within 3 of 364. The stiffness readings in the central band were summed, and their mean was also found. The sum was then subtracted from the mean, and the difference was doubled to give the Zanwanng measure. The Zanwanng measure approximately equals -146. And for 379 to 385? -131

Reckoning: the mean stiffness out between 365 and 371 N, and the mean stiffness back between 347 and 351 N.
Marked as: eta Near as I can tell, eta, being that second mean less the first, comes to -11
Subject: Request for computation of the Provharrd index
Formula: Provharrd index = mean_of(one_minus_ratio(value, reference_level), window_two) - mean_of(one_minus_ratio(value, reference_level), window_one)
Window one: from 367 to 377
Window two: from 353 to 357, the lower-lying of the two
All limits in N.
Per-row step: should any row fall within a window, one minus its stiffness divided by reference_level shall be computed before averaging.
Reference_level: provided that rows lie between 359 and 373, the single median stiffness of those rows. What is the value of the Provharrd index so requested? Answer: 0.34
